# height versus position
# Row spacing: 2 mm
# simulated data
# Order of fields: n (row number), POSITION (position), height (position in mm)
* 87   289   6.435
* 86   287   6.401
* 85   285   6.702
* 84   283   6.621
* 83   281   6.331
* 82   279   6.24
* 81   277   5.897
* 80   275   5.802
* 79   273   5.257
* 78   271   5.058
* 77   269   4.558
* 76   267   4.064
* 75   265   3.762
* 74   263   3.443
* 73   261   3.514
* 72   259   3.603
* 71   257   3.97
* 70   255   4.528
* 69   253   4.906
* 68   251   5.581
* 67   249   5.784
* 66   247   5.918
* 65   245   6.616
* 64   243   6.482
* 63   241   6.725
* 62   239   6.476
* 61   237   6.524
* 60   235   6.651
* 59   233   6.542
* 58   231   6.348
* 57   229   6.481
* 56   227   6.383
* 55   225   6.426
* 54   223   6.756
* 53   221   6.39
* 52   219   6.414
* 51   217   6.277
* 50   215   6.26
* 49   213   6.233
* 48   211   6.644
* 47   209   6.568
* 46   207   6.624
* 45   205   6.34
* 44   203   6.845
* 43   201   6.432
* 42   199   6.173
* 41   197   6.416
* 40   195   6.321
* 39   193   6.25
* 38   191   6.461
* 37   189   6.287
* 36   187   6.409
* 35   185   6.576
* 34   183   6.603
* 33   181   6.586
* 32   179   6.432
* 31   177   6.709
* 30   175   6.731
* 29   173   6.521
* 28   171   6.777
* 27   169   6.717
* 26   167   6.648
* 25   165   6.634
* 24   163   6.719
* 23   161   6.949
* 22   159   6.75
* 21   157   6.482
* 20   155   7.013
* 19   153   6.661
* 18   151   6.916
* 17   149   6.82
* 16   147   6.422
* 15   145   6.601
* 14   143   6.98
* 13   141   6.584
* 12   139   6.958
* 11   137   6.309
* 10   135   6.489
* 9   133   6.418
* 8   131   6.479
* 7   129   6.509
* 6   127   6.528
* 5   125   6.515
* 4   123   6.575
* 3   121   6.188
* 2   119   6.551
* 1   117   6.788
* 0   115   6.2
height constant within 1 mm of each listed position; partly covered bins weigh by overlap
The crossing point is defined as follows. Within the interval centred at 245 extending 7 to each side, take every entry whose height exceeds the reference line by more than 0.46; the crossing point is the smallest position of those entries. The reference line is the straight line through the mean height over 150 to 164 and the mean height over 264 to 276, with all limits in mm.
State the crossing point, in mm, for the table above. 239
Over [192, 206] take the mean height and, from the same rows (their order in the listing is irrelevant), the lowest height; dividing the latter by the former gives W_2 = 0.965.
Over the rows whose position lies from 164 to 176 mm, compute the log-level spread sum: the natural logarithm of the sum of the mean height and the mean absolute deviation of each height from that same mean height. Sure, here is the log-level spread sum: 1.91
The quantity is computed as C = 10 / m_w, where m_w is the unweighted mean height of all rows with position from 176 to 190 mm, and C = 1.54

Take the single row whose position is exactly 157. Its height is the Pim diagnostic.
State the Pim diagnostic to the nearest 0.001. 6.482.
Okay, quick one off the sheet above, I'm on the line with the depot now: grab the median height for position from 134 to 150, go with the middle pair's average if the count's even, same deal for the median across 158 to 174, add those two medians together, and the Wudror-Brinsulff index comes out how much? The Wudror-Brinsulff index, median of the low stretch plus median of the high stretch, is 13.3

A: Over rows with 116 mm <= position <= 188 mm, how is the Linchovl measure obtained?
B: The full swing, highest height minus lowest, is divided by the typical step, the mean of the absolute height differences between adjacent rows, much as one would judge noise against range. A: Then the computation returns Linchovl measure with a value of 4.1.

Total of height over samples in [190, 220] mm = 96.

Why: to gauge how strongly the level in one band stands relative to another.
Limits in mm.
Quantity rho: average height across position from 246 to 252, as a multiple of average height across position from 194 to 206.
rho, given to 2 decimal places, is 0.90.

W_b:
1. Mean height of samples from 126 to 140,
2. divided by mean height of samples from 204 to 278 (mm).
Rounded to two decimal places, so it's 1.14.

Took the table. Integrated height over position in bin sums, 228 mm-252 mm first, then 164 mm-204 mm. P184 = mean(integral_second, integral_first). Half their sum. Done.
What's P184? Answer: 207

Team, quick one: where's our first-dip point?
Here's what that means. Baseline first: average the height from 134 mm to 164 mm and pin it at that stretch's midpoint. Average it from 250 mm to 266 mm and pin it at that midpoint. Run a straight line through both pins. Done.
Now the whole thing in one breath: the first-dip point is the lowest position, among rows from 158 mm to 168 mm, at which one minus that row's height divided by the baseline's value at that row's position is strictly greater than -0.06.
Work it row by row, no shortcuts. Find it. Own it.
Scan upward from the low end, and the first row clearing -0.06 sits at 159 mm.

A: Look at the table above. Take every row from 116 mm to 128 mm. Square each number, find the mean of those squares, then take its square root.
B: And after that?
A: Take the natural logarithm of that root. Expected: 1.88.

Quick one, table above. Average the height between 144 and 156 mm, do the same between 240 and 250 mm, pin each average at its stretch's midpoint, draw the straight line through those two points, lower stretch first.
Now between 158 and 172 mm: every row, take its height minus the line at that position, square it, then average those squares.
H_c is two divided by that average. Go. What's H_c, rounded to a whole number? 146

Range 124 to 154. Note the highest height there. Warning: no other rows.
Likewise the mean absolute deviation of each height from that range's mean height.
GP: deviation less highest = -6.8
